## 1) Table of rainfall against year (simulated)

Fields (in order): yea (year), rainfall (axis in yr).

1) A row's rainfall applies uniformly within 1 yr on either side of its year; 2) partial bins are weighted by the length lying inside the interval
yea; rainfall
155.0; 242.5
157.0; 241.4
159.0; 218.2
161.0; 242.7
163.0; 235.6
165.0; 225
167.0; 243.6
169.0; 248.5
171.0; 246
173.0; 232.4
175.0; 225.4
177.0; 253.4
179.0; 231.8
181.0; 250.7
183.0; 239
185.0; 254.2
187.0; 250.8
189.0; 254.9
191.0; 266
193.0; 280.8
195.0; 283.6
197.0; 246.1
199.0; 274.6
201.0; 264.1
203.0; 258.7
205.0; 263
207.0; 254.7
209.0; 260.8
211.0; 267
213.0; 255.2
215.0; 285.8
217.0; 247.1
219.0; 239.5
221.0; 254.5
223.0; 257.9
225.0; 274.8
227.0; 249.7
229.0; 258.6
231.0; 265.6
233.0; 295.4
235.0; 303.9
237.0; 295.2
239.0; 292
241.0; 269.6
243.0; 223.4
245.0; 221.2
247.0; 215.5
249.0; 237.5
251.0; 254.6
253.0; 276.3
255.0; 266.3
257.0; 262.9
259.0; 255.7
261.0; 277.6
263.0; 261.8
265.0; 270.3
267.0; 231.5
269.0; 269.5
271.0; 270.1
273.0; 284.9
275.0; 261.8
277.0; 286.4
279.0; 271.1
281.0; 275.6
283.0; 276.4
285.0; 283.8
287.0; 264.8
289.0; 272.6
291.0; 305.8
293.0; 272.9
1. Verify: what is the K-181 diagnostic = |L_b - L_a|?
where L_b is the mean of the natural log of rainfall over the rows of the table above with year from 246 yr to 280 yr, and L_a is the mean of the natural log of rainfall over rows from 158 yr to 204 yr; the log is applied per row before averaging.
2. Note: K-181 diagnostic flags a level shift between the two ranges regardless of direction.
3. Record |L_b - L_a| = 0.05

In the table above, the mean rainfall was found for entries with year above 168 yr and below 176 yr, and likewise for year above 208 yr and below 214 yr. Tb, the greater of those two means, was 261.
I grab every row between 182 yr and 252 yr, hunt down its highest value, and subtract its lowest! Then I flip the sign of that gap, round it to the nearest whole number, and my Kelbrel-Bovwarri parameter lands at -88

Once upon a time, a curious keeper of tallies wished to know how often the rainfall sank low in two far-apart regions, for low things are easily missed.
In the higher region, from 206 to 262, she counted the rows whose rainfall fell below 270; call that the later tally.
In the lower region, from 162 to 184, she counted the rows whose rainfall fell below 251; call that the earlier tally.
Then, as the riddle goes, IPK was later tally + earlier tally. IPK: 30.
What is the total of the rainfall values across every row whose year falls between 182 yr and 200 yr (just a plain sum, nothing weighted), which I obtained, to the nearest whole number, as 2350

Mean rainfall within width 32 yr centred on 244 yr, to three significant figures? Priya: 262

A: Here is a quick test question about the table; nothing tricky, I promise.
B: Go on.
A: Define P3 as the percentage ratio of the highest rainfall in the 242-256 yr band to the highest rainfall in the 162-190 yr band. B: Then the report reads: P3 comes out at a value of 108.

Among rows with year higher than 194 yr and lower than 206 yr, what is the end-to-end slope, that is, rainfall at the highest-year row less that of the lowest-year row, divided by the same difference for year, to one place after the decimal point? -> -2.1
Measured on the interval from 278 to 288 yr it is -0.8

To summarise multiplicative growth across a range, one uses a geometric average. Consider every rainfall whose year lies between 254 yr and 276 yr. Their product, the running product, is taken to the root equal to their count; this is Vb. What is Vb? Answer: 264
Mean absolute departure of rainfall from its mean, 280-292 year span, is 10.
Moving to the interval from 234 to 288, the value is 17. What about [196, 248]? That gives 17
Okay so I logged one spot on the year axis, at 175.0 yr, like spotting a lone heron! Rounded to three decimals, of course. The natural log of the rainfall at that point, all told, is 5.418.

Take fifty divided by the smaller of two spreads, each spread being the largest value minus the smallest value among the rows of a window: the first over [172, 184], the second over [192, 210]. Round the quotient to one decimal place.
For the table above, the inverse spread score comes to 1.8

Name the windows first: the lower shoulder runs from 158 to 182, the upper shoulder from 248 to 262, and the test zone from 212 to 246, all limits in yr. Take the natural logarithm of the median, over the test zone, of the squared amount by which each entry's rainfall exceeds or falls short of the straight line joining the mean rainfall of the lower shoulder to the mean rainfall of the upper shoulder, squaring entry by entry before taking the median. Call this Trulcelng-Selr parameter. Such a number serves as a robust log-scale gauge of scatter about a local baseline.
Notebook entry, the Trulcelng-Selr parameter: 4.97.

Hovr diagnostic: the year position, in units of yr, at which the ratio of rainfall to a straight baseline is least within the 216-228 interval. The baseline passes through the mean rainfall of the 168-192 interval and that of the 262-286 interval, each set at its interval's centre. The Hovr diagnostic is 219.0 yr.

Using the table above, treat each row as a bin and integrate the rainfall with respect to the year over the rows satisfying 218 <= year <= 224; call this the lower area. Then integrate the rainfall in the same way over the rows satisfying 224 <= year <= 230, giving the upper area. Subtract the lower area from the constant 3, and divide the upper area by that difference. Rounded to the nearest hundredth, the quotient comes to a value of -1.04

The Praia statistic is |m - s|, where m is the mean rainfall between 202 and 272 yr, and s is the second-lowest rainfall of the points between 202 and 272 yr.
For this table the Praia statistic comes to 40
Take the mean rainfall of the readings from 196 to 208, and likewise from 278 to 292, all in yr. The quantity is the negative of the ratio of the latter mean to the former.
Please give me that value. -1.07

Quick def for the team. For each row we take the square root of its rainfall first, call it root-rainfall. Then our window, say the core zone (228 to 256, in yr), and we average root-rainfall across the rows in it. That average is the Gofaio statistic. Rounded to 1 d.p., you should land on 16.2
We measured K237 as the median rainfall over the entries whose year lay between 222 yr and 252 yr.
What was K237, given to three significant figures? 259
